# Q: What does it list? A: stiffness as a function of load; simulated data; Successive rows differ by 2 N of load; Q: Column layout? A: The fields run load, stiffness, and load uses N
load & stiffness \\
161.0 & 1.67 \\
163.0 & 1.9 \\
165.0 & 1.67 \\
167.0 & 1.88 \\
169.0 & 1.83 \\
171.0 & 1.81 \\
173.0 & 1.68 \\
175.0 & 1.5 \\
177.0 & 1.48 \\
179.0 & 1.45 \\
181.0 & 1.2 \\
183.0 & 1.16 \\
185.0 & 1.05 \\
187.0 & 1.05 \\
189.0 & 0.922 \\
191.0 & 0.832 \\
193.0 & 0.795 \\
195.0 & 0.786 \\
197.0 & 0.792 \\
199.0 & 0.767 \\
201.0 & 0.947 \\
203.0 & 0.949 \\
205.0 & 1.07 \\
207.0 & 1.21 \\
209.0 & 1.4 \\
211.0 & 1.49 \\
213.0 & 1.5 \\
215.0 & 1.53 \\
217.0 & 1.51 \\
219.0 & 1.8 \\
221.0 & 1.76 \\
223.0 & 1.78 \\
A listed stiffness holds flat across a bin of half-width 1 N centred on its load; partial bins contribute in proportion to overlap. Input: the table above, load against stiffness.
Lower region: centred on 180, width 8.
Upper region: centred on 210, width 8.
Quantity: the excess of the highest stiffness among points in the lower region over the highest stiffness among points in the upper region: 0.0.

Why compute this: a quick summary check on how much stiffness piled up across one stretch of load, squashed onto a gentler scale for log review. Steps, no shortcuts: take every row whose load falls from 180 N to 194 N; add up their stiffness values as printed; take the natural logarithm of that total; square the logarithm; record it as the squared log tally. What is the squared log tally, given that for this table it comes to 3.8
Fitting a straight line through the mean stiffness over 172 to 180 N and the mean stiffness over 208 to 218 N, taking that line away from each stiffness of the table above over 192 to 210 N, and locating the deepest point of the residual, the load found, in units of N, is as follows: 199.0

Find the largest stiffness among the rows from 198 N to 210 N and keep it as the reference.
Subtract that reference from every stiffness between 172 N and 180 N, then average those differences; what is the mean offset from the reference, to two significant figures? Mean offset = 0.13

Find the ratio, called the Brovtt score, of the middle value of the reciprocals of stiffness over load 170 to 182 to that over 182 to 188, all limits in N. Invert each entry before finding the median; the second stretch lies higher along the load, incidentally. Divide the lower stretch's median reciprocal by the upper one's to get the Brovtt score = 0.70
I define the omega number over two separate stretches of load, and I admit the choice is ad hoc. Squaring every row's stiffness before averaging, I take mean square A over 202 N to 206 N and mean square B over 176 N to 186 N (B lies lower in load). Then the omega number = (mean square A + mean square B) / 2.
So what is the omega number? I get 1.33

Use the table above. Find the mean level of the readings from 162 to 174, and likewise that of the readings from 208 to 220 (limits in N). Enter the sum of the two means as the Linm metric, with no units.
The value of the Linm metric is 3.33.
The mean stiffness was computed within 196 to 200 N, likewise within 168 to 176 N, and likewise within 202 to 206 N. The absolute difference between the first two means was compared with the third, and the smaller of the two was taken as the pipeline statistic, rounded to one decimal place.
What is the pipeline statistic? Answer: 0.9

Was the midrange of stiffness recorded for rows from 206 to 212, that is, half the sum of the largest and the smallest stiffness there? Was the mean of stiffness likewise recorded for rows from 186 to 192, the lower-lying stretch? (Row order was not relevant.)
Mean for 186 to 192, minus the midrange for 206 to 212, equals -0.4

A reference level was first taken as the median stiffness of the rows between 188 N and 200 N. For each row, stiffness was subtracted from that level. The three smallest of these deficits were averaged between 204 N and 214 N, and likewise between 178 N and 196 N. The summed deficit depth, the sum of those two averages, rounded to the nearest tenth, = -1.1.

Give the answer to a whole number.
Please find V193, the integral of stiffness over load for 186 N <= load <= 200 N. 12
